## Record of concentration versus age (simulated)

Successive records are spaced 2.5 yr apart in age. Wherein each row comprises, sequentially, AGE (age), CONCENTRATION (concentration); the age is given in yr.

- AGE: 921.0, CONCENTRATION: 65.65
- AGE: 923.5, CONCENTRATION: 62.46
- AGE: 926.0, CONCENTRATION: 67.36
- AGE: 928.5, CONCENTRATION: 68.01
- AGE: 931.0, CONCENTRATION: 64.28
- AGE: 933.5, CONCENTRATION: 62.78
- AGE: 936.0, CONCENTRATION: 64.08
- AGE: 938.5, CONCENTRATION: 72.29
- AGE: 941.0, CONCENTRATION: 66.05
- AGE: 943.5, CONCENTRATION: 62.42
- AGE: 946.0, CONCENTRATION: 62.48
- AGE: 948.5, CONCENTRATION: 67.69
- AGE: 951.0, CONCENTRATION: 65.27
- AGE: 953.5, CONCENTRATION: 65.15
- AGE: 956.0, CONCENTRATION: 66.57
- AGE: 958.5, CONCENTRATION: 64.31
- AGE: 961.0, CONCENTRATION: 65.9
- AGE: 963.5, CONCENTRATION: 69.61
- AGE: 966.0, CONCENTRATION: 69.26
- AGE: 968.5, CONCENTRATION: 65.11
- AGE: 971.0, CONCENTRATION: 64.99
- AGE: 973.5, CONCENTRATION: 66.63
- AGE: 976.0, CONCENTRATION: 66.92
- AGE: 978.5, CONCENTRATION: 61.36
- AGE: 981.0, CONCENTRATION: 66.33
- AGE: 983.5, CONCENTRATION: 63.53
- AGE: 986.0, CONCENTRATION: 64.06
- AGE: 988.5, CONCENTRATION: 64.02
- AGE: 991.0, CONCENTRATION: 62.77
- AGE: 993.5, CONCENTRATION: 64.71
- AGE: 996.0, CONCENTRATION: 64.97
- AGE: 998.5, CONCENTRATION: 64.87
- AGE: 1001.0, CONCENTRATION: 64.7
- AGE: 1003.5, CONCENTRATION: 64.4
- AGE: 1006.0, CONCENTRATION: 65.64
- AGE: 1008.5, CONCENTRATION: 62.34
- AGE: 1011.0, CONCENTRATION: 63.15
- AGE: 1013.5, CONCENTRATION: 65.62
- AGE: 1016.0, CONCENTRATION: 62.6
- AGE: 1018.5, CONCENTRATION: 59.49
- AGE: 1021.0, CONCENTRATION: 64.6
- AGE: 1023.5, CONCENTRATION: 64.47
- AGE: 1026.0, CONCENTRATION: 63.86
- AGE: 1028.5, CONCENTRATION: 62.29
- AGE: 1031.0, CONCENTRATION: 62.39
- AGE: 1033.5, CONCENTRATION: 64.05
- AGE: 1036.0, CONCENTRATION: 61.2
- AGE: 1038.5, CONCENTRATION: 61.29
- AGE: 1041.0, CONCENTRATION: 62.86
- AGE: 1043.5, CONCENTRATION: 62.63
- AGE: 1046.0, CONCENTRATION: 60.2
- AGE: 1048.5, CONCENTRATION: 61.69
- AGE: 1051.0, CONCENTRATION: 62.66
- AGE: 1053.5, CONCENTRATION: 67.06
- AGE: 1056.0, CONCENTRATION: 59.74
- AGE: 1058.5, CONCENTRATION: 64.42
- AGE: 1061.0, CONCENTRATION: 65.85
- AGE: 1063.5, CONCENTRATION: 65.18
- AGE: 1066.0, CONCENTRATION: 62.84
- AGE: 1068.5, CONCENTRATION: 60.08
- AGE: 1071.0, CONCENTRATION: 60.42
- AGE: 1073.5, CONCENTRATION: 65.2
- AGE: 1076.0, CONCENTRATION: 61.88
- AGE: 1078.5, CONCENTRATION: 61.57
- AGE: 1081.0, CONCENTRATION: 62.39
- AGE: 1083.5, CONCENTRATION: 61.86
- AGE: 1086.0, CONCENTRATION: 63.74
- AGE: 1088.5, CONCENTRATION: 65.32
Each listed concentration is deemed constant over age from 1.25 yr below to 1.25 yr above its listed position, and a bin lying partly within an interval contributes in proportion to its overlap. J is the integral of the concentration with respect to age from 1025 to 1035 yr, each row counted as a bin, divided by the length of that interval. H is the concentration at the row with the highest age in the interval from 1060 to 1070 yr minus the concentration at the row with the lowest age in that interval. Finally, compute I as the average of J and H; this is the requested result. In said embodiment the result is 28.7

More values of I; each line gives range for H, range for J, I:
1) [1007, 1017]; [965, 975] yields 33.3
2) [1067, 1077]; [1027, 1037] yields 32.2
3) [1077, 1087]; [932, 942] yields 34.2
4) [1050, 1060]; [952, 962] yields 33.6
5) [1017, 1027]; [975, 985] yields 34.4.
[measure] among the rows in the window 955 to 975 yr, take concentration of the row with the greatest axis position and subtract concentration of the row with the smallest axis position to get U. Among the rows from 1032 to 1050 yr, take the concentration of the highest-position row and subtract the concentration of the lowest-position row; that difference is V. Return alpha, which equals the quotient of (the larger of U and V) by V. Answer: 0.0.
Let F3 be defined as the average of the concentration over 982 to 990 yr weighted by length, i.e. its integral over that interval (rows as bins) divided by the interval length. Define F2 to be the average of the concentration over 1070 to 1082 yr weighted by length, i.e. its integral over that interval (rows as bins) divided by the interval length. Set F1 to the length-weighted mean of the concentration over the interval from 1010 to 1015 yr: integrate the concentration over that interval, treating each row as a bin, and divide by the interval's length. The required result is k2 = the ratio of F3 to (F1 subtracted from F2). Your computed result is -32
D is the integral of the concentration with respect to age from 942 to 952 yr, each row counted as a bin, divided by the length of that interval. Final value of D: 64.5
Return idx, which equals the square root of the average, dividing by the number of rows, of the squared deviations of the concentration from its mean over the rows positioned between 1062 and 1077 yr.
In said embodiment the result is 2.05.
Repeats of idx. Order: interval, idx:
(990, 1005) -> 0.75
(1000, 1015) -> 1.22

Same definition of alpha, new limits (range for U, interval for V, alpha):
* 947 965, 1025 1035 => 10.1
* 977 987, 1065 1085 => -2.8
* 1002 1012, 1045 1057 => 1.0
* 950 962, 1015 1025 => 1.0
